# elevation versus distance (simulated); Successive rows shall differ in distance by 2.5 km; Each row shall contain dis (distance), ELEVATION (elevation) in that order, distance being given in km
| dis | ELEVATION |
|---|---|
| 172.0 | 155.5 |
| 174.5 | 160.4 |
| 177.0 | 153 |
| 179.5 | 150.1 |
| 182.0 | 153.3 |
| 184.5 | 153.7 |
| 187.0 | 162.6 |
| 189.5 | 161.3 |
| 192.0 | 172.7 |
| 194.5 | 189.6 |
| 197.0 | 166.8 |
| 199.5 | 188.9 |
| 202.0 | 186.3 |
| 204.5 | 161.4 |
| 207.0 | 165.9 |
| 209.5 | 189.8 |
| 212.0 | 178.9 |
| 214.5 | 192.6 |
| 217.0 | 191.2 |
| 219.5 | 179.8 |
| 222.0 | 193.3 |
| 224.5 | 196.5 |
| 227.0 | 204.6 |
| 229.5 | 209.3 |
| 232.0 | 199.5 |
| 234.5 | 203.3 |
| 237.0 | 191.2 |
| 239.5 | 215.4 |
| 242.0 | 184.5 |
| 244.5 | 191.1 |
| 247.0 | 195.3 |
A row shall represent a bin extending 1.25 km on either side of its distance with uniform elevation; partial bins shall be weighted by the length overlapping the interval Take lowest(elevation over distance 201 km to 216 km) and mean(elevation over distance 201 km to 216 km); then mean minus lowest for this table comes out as 17.8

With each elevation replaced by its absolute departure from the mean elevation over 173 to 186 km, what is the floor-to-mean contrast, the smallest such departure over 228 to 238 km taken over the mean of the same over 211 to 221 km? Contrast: 1.2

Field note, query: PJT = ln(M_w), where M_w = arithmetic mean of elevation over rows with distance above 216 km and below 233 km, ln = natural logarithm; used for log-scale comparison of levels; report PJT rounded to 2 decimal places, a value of 5.28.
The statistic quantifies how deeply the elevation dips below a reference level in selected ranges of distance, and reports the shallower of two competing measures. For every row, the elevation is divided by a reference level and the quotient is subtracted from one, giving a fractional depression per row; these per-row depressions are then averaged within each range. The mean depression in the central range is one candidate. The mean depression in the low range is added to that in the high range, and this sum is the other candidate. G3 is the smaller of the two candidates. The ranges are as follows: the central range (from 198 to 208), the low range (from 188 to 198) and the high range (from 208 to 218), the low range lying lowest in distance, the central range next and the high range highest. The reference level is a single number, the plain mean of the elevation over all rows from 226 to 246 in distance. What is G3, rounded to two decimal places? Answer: 0.12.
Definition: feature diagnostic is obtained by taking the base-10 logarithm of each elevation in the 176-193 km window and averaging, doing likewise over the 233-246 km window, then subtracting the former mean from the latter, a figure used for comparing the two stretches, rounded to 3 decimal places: 0.096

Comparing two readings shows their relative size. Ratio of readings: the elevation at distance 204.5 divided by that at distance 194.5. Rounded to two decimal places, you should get 0.85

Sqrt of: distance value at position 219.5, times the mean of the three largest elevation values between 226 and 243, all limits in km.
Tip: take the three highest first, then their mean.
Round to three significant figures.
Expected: 194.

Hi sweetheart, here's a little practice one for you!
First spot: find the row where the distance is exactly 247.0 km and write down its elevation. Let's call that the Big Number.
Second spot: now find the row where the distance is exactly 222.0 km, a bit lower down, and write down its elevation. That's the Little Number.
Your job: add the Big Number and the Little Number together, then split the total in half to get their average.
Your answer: 194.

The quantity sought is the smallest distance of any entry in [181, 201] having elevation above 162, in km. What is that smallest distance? 187.0 km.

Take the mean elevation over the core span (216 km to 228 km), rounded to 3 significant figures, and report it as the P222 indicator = 193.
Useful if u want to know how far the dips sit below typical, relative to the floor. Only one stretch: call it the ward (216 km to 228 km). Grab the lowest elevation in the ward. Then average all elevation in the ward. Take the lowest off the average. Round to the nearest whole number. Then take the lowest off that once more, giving -167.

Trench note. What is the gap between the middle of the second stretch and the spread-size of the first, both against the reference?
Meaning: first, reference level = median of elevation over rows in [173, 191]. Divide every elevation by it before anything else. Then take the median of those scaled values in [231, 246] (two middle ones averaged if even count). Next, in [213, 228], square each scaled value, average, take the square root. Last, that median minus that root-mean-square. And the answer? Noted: 0.01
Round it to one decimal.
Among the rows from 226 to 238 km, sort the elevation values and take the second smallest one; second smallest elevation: 199.5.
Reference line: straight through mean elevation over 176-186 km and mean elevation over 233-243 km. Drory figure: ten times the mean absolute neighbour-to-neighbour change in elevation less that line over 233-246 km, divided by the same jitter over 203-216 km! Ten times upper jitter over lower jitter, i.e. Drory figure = 15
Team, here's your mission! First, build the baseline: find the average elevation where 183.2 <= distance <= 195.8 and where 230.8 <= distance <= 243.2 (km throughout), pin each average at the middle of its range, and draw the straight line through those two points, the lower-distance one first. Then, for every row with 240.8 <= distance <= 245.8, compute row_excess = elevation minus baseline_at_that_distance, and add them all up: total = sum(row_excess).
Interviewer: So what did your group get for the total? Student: -30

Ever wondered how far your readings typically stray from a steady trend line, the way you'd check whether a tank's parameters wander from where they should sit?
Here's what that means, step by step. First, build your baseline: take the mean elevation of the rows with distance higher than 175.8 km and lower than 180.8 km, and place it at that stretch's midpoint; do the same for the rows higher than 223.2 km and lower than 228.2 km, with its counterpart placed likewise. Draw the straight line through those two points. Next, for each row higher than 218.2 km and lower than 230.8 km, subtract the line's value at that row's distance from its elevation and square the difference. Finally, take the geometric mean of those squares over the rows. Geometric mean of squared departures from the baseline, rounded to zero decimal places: 20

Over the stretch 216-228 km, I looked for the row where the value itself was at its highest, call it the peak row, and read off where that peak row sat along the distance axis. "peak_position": 227.0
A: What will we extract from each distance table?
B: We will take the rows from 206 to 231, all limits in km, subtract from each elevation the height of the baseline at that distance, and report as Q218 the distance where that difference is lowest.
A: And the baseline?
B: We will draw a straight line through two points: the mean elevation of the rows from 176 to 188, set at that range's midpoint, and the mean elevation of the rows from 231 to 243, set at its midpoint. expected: 207.0 km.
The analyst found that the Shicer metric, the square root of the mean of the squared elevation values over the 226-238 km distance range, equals 202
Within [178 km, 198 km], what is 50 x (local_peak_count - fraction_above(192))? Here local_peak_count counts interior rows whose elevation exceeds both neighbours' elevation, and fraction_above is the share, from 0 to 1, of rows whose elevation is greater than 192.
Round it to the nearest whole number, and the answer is 100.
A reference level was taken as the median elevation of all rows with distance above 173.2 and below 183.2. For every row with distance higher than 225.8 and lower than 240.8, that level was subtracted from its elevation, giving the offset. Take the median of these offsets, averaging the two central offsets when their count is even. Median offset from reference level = 51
